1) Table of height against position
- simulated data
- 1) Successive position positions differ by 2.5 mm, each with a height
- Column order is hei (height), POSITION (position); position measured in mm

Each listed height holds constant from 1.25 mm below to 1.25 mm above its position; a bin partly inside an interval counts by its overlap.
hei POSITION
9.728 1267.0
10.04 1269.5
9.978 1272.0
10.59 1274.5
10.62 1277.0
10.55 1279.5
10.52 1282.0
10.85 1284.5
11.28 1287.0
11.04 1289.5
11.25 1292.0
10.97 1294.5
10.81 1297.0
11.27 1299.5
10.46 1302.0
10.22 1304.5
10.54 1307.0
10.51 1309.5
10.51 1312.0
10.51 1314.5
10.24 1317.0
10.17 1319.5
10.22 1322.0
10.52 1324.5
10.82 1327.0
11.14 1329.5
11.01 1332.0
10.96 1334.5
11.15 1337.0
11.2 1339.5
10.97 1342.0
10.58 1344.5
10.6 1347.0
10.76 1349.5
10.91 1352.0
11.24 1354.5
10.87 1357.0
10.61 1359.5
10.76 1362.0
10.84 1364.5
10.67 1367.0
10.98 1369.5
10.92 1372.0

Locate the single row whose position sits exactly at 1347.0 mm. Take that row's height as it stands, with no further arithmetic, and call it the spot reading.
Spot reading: 10.6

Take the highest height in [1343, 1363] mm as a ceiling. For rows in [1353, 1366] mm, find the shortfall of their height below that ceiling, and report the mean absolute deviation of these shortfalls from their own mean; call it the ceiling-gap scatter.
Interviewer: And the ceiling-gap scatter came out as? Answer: 0.15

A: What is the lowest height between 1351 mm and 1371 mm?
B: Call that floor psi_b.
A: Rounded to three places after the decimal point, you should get 10.610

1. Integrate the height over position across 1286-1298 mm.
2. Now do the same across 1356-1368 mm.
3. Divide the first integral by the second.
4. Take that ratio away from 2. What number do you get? 0.97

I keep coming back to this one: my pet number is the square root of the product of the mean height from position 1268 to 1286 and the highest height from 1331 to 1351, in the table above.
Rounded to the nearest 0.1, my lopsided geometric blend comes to 10.8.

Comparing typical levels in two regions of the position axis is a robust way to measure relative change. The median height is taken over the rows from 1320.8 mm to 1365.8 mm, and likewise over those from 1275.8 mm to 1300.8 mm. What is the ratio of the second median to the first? 1.01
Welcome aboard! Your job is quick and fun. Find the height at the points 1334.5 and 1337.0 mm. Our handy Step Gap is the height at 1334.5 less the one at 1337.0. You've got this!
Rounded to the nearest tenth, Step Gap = -0.2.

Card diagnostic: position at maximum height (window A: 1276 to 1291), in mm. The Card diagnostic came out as 1287.0 mm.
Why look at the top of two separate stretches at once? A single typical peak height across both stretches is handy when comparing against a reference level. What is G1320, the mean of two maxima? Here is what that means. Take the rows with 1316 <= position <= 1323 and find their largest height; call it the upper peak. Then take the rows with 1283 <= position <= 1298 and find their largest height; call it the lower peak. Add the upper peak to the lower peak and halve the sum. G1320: 10.76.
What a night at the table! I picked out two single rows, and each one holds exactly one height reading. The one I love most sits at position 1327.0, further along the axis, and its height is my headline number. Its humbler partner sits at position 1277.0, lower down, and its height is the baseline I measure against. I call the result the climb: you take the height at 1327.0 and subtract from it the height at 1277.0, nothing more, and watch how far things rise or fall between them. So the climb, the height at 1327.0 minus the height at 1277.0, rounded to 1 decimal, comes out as 0.2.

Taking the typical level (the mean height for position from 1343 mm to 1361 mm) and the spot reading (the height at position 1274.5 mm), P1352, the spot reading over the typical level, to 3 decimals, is 0.981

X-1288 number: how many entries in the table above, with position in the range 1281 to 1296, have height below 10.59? 1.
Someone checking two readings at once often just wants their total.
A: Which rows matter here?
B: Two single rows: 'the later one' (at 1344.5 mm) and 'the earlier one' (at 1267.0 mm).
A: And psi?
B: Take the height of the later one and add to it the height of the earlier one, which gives 20.3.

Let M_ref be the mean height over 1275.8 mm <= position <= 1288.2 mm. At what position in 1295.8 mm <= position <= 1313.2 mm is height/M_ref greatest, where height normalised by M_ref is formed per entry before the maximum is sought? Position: 1299.5 mm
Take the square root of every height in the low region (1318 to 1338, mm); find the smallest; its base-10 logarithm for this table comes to 0.504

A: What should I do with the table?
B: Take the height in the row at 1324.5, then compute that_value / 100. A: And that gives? 0.1052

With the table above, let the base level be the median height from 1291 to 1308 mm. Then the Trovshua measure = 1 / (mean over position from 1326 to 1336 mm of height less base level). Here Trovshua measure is 6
